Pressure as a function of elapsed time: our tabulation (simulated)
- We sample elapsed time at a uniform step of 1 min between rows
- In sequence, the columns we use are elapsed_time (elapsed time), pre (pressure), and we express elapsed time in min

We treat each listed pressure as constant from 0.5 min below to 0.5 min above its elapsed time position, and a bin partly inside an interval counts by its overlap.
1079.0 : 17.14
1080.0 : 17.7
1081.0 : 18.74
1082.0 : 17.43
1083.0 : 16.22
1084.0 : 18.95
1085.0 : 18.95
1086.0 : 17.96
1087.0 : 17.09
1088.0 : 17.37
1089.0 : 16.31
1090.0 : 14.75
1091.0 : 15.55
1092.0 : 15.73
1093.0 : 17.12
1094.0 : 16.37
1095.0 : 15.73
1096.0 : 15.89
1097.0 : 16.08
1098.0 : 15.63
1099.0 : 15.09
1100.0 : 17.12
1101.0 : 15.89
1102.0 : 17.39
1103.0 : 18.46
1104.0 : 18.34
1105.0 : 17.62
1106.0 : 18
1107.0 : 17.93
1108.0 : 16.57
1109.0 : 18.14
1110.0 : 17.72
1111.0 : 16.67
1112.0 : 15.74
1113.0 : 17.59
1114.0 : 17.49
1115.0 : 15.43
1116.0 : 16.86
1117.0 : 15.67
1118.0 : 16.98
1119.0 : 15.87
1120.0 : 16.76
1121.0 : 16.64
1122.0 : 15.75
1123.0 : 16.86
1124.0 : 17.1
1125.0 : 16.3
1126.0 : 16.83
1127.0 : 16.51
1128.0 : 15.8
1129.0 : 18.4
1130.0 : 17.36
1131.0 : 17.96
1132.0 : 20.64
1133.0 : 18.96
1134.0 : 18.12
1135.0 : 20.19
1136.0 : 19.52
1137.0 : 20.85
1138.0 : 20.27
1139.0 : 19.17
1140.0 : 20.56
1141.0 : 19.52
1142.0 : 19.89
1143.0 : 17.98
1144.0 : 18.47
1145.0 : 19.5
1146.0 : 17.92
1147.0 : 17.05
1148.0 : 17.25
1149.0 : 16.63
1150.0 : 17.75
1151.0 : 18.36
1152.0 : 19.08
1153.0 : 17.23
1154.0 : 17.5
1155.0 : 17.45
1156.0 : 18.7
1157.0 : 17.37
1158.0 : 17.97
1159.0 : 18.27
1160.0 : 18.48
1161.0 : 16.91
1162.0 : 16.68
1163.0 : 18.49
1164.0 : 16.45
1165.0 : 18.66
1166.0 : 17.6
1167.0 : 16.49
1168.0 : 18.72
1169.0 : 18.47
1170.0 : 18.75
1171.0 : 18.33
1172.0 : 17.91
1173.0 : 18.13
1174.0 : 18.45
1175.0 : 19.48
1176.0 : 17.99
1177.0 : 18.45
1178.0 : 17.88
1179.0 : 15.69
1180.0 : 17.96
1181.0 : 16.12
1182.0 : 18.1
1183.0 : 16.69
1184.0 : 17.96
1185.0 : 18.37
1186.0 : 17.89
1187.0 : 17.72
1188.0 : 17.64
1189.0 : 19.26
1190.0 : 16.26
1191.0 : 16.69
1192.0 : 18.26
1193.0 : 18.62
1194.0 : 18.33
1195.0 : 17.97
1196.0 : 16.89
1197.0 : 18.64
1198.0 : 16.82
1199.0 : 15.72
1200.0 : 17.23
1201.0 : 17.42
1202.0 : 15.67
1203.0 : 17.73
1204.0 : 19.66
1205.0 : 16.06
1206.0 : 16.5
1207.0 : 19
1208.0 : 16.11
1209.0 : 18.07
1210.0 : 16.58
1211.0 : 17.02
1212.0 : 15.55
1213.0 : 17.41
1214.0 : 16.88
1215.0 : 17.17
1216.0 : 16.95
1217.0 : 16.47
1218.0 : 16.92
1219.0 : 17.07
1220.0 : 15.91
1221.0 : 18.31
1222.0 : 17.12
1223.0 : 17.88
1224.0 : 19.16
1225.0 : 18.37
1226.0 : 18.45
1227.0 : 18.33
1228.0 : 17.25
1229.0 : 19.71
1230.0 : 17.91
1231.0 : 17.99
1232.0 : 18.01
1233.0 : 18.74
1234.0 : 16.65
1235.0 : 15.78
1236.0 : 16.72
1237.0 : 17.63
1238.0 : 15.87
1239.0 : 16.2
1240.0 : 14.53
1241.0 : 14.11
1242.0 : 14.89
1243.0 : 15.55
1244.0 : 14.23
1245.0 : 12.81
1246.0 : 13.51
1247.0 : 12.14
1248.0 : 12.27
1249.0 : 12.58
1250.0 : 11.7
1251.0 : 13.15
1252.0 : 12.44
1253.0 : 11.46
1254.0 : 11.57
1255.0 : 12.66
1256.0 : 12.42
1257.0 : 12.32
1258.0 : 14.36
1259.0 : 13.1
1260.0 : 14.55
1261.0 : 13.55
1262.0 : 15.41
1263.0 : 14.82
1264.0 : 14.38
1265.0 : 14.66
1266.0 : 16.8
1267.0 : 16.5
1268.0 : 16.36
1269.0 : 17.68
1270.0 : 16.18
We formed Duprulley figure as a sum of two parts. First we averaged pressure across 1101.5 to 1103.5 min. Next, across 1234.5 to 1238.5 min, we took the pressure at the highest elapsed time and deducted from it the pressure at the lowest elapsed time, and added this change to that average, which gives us 18.0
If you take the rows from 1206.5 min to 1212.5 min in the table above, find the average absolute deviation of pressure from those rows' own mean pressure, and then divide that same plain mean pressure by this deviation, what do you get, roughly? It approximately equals 17.3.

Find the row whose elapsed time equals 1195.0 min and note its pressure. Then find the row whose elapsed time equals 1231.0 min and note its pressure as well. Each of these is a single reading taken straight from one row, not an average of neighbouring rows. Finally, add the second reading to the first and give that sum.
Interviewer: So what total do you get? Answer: 36.0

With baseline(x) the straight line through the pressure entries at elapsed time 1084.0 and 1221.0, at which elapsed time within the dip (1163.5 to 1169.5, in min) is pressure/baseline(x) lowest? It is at 1164.0 min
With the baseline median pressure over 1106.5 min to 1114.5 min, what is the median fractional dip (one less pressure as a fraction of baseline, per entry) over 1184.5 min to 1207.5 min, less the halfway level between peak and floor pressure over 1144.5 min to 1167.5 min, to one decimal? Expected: -18.0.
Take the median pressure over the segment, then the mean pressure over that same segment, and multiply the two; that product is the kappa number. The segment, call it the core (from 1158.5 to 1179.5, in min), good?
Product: 327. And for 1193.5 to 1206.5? 298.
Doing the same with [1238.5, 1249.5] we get 196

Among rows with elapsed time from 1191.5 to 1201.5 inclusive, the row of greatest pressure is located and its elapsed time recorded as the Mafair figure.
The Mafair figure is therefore 1197.0 min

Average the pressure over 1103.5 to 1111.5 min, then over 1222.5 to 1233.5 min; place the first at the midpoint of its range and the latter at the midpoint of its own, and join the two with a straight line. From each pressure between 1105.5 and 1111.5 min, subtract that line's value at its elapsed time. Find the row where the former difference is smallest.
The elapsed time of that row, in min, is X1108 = 1108.0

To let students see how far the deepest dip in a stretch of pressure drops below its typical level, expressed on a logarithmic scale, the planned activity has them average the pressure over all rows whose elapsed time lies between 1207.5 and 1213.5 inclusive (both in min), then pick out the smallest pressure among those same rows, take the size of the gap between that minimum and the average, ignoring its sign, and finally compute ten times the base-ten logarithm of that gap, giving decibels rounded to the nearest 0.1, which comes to 0.9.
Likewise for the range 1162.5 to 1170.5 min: 1.8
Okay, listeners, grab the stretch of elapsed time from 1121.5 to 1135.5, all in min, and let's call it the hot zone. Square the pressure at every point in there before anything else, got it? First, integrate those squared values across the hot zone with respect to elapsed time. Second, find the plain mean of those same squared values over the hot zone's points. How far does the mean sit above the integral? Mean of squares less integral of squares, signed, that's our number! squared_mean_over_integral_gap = -4067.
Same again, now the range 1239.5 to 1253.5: -2298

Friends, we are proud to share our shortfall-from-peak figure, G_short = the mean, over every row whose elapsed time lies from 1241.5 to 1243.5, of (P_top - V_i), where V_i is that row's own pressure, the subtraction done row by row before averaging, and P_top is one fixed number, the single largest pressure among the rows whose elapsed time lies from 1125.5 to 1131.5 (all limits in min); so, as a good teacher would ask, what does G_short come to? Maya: 3.2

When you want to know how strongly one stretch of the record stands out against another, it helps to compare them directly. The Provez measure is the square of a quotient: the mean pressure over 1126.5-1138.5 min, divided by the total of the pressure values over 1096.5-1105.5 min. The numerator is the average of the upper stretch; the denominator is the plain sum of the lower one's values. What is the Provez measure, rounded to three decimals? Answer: 0.015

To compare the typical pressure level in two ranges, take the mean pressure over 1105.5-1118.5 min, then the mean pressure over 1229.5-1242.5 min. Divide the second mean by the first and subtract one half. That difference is 0.474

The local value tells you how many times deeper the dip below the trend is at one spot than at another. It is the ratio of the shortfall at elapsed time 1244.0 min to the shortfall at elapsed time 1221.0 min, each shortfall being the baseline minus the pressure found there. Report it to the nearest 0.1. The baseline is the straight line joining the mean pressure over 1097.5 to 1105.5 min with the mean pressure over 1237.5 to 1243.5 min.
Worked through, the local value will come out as -0.3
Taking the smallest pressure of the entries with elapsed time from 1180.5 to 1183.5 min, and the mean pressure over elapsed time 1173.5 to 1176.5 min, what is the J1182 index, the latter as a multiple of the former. 1.16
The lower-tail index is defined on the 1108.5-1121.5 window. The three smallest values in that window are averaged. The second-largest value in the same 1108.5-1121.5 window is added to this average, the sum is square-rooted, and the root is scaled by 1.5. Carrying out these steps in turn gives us 8.66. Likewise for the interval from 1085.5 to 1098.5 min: 8.57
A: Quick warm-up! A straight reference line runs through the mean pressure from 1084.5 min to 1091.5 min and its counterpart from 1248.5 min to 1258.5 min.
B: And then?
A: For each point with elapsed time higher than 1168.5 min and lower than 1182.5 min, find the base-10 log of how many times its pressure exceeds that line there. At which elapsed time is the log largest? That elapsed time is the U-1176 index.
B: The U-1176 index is 1175.0 min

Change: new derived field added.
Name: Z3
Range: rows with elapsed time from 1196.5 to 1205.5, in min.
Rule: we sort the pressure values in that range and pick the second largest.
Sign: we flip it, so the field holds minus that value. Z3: -18.6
